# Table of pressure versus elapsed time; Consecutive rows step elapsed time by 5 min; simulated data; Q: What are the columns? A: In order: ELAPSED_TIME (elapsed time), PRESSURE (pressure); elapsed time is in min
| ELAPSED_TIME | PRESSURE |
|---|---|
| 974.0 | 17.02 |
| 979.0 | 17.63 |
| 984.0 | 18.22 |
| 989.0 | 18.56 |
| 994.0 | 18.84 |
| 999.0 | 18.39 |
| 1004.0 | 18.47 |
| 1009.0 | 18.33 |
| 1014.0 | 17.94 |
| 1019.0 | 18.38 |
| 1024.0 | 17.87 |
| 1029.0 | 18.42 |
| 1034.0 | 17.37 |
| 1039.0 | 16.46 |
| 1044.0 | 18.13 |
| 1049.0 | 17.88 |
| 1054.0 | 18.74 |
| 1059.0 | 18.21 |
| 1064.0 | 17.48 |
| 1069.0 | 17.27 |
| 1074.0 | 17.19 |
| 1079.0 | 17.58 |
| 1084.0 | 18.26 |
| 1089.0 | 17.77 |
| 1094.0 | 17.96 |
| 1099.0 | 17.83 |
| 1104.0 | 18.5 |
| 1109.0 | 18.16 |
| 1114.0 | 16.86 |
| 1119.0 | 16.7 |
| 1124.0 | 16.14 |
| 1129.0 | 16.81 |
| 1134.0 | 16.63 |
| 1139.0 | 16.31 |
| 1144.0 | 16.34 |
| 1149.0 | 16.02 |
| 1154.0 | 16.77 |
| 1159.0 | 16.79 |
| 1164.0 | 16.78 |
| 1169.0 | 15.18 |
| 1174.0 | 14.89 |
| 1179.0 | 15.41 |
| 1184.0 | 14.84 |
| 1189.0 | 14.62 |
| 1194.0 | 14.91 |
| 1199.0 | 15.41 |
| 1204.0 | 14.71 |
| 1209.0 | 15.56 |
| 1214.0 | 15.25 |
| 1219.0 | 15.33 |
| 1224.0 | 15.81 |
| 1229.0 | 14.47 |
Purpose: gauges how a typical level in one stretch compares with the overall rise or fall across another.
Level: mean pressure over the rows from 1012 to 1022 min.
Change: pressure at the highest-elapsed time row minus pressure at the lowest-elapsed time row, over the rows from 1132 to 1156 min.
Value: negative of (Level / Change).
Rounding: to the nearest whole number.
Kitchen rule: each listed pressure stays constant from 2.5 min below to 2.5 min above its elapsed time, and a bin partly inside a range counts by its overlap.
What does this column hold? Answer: -130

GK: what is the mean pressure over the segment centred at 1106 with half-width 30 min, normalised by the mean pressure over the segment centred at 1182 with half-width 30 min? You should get 1.13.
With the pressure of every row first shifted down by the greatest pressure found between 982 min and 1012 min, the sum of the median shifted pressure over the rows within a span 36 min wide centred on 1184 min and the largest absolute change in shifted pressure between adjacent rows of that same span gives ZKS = -3.4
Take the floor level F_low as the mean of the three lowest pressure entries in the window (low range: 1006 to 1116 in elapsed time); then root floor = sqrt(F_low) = 4.10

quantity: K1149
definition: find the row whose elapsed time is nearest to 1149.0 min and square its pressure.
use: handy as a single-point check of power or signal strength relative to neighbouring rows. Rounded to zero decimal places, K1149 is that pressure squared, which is 257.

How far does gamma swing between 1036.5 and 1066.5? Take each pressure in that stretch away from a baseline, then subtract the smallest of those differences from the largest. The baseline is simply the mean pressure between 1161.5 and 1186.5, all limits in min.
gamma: 2.3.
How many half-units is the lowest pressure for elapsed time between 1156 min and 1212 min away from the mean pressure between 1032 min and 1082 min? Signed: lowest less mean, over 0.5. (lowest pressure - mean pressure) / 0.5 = -6.0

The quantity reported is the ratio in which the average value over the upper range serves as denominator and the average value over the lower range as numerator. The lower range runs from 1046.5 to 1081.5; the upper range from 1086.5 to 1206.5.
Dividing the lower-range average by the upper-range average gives 1.09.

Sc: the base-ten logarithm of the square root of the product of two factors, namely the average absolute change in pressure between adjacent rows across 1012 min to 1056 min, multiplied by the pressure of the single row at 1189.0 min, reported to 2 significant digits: 0.53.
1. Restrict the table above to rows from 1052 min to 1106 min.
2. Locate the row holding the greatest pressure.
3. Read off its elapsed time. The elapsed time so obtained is 1054.0 min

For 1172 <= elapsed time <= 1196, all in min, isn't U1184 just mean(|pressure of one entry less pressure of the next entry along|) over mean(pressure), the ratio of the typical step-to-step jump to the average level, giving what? 0.027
